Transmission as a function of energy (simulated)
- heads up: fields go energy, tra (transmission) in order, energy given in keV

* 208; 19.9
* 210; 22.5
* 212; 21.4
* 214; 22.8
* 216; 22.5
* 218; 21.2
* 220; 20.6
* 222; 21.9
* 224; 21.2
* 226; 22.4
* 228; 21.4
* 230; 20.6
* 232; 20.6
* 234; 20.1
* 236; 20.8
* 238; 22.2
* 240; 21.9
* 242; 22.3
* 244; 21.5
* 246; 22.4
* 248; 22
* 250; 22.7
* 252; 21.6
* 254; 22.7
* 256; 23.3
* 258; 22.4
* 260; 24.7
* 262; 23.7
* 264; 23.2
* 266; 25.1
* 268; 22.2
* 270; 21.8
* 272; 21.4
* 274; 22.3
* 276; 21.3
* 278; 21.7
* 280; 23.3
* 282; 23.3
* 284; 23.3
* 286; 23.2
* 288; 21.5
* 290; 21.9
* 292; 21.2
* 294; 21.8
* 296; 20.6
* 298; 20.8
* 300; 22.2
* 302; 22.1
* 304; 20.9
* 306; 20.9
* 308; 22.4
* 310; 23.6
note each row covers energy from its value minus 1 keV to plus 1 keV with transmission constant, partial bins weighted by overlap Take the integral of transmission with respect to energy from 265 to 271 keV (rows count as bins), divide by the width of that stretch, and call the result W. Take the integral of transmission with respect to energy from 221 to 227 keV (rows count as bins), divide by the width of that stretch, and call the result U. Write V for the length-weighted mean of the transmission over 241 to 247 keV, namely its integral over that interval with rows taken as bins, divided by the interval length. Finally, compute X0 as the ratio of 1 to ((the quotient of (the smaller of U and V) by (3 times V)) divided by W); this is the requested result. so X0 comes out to 69.8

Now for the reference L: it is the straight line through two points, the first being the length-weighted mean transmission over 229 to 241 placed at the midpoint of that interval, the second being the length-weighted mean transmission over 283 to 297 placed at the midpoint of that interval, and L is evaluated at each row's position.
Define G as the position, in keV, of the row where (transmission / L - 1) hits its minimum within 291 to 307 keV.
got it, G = 296 keV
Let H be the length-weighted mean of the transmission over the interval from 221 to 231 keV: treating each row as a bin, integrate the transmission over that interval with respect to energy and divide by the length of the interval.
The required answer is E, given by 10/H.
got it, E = 0.465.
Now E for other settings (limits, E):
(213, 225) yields 0.461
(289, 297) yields 0.468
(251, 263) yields 0.434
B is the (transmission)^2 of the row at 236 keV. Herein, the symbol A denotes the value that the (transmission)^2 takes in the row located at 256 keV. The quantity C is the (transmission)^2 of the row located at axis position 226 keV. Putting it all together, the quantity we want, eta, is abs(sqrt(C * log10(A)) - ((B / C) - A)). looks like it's 579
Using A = 543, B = 433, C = 502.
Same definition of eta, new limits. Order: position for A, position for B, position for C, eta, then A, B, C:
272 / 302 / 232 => 490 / 458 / 488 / 424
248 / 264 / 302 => 519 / 484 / 538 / 488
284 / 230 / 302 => 579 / 543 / 424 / 488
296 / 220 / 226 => 460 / 424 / 424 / 502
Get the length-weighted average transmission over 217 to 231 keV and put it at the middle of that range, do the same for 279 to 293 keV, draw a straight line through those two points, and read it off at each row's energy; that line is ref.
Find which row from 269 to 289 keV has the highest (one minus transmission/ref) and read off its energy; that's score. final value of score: 288 keV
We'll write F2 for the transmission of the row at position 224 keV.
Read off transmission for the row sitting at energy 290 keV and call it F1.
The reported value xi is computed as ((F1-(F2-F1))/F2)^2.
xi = 1.1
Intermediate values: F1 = 21.9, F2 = 21.2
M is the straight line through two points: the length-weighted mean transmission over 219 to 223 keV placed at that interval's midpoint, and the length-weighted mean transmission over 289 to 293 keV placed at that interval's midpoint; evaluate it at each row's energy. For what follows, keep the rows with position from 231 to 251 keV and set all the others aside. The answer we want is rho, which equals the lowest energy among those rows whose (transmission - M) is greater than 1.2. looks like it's 250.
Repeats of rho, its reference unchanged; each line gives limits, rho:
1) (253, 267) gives 254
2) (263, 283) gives 264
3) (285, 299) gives 286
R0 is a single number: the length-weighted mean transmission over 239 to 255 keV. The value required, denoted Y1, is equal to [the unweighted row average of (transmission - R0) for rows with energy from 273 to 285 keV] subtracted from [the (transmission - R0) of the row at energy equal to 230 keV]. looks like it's -1.9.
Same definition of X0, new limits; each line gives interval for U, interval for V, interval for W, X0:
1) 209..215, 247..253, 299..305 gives 65.2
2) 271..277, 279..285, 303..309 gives 69.0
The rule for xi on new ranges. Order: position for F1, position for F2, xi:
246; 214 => 0.9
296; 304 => 0.9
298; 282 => 0.6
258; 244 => 1.2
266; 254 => 1.5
